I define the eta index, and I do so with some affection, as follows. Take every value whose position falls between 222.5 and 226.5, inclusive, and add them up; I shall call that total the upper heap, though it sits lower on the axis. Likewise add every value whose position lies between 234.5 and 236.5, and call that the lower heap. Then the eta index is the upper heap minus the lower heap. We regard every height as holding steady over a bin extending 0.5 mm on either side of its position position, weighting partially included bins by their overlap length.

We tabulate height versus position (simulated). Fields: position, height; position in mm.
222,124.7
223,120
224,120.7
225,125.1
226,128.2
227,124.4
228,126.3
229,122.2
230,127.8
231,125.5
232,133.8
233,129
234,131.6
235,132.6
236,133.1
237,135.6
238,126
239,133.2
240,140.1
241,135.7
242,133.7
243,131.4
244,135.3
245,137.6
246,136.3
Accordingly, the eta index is 228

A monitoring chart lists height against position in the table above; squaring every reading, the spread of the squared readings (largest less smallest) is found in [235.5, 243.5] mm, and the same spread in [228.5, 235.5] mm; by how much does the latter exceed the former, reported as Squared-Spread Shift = -782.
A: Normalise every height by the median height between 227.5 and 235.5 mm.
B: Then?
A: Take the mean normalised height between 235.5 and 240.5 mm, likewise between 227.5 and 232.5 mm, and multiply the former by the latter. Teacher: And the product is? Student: 1.03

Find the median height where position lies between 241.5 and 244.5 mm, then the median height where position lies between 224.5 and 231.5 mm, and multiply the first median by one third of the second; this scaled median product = 5593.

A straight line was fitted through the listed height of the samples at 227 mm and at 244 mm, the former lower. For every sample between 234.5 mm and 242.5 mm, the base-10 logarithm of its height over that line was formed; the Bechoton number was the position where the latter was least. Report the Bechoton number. 238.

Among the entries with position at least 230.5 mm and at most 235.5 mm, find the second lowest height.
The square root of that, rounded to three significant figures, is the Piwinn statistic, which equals 11.4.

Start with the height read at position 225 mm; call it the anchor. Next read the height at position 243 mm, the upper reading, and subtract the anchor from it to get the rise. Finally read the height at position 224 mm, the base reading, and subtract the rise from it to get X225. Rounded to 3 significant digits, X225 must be 114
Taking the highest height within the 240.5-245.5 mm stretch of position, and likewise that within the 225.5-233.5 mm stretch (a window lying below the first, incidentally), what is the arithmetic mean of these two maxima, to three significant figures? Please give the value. 136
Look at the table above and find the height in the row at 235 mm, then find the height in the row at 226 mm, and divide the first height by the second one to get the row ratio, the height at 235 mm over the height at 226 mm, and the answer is 1.034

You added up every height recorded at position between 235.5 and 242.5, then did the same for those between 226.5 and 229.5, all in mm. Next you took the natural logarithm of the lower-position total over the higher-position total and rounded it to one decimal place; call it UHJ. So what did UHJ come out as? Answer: -0.9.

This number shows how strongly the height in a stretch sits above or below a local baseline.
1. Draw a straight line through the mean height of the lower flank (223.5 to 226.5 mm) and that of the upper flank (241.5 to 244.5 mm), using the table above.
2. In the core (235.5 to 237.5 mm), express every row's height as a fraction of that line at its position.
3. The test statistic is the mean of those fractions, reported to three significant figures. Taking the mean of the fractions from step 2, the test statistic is 1.03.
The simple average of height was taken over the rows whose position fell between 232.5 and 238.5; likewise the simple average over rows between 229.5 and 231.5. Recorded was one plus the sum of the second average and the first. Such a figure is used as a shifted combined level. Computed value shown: 259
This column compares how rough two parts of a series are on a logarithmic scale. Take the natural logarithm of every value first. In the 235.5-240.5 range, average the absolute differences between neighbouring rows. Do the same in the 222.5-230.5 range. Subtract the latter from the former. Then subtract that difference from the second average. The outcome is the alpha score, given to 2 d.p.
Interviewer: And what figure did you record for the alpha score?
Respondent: 0.00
